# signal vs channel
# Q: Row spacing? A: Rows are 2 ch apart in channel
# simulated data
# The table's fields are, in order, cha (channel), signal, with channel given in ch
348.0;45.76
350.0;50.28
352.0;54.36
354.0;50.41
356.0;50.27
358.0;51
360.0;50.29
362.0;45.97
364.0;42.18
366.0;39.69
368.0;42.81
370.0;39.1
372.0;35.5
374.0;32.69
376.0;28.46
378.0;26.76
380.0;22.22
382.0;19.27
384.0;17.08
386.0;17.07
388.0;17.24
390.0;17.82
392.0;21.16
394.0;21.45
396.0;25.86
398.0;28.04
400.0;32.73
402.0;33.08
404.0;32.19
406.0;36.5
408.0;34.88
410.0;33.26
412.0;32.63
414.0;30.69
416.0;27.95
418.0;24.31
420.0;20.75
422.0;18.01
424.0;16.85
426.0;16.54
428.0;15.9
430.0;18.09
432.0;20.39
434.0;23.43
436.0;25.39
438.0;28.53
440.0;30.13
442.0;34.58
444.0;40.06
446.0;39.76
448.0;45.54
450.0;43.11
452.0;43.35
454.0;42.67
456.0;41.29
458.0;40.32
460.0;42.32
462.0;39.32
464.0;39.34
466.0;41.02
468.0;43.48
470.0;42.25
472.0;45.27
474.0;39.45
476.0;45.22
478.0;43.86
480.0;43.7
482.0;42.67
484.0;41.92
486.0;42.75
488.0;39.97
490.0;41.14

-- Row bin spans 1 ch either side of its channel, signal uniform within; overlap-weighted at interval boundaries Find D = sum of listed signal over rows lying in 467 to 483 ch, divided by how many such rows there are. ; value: 43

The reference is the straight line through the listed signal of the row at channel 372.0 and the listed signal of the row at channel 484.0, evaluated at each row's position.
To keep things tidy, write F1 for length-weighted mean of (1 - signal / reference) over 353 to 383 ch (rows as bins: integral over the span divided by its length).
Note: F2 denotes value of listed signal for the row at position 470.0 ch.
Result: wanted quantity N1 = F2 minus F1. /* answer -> 42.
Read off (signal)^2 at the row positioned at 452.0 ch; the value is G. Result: 1879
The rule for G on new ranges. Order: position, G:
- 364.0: 1779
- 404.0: 1036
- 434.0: 549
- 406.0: 1332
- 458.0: 1626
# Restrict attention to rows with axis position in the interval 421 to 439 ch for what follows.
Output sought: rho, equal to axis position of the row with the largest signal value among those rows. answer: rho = 438.0 ch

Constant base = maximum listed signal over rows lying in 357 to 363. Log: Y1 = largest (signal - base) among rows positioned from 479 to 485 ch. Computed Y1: -7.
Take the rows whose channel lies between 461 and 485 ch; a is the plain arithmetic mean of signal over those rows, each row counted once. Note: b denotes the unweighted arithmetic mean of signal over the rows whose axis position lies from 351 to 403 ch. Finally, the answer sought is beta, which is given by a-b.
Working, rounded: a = 42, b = 33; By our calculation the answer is 9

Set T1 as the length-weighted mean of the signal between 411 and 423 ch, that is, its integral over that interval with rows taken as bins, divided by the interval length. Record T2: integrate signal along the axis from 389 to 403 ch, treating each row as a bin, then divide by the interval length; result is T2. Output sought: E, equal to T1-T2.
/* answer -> 0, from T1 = 26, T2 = 25.7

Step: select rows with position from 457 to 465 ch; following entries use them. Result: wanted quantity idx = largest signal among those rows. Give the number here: 42.32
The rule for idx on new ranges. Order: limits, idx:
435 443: 34.58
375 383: 28.46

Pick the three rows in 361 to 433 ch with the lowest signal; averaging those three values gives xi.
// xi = 16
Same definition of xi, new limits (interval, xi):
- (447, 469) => 40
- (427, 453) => 18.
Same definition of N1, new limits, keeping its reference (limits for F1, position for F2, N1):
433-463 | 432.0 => 20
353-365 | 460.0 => 43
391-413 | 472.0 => 45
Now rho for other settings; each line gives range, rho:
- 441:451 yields 448.0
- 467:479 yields 472.0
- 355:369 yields 358.0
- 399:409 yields 406.0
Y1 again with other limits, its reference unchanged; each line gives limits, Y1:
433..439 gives -22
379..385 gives -29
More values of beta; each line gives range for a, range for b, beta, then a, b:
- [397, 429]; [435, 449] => -8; 27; 35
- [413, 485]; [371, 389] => 10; 34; 24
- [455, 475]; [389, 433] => 16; 41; 25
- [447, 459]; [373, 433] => 18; 43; 25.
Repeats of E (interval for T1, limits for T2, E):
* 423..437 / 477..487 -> -23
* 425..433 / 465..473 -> -25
